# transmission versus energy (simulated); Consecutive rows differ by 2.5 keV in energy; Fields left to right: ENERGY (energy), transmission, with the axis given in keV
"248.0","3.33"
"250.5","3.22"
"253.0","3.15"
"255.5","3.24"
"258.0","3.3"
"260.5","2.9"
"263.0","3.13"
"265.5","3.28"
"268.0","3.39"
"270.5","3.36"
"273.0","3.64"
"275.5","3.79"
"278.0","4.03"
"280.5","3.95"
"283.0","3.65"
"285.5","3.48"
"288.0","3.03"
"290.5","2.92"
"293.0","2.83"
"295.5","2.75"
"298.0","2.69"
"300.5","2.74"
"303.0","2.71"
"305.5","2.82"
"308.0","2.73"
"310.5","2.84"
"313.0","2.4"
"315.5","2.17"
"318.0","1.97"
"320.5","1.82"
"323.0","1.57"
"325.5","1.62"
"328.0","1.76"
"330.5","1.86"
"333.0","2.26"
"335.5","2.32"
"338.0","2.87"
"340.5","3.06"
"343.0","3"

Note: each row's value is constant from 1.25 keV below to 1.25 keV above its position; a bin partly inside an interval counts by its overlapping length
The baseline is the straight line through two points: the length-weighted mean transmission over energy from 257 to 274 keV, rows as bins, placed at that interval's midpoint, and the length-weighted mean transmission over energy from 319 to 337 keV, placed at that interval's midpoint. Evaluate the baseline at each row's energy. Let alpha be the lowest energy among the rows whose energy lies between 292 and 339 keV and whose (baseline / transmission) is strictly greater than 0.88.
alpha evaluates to 293.0 keV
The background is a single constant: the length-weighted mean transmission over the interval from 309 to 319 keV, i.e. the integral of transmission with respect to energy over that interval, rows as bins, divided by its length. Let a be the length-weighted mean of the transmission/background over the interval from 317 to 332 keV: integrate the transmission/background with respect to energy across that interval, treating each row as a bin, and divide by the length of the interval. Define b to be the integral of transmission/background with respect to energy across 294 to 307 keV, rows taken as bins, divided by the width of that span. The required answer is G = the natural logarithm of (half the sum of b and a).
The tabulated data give -0.05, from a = 0.75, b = 1.16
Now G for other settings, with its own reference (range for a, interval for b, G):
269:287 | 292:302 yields 0.31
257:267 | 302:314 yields 0.21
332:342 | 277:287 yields 0.30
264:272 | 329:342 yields 0.21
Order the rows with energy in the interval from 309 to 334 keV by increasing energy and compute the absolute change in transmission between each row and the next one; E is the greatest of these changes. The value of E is 0.440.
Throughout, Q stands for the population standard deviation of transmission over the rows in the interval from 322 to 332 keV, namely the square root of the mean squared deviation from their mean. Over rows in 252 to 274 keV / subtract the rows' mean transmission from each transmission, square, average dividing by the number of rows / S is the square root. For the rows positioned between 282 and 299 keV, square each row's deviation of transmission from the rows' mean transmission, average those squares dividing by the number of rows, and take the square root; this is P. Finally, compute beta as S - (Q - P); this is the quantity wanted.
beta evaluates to 0.42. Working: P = 0.34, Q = 0.11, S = 0.19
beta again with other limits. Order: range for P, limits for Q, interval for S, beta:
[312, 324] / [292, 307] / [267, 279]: 0.48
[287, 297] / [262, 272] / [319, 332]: 0.12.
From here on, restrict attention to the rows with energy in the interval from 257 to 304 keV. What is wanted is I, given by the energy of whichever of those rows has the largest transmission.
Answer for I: 278.0 keV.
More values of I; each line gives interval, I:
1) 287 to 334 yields 288.0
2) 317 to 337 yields 335.5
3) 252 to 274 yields 273.0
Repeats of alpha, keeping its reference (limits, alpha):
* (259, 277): 260.5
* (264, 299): 265.5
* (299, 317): 300.5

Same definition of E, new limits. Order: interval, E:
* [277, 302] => 0.450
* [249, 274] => 0.400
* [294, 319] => 0.440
